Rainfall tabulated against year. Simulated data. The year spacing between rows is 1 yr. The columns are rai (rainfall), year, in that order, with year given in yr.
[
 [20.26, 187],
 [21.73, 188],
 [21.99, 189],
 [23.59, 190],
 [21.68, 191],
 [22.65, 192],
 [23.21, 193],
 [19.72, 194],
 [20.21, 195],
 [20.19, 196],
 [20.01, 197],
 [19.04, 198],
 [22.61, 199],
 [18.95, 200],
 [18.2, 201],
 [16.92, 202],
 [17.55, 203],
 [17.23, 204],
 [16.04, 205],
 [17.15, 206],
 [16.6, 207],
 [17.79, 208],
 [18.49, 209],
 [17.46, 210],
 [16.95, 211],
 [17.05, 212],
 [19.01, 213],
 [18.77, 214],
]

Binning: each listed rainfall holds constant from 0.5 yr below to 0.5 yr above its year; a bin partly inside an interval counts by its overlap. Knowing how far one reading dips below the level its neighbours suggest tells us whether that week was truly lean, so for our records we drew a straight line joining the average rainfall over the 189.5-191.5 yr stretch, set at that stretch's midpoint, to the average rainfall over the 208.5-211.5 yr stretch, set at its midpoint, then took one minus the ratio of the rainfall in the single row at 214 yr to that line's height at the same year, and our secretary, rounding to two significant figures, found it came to -0.13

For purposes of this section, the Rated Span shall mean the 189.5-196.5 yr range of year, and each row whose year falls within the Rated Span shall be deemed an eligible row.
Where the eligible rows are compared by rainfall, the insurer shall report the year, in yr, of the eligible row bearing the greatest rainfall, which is 190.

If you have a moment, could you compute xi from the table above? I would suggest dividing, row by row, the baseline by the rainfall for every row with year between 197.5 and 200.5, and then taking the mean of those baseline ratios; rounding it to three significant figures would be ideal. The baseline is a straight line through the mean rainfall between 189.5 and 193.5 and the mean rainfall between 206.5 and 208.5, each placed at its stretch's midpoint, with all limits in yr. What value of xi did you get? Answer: 1.00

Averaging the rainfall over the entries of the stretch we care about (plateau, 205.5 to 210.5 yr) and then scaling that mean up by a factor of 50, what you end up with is 875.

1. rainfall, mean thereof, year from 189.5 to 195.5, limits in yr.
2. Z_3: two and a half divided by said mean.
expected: 0.114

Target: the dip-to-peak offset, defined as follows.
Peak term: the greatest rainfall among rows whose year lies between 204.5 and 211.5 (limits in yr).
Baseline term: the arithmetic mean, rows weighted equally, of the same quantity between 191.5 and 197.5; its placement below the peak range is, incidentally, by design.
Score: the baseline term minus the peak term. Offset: 2.5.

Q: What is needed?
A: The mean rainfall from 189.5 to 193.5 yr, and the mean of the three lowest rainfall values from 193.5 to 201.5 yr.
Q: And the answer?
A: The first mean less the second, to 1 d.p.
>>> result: 4.1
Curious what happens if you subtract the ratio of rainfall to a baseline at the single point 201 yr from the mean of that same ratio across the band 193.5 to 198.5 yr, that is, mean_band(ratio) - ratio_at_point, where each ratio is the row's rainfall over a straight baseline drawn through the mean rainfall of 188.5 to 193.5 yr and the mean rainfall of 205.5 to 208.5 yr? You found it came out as 0.001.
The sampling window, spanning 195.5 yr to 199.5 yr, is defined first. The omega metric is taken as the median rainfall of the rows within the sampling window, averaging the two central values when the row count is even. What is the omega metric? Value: 20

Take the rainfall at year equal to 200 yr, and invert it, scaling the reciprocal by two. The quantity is 0.106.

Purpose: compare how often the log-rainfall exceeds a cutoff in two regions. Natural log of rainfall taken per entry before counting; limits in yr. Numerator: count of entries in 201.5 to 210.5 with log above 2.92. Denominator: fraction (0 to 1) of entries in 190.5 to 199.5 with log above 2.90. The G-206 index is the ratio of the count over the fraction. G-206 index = 0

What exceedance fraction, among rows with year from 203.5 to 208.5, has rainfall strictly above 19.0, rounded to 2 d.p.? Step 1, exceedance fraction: 0.00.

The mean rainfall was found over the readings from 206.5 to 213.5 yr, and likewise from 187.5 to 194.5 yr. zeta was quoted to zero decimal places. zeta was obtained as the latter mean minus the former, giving 4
